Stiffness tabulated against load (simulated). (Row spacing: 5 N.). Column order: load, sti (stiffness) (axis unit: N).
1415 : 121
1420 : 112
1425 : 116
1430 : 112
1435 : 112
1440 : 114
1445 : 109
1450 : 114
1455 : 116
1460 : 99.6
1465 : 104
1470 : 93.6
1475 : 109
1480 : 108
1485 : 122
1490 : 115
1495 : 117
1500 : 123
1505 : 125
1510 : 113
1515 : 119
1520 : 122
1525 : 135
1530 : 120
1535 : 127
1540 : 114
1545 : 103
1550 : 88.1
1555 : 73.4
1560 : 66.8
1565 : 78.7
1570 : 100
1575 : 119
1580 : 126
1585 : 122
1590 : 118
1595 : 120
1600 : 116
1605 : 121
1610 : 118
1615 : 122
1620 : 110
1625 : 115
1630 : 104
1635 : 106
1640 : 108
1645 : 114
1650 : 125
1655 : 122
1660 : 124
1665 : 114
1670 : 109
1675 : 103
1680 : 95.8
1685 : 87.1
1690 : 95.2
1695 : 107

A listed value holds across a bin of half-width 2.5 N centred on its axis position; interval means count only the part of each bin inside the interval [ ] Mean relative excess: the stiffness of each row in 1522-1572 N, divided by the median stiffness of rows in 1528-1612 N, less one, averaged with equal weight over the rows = -0.15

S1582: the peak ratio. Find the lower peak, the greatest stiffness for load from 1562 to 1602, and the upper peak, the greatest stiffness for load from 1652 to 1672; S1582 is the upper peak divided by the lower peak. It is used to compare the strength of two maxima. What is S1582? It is 0.98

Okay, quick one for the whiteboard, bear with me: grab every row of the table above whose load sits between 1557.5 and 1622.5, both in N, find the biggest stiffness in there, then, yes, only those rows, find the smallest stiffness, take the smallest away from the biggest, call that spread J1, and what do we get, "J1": 59.2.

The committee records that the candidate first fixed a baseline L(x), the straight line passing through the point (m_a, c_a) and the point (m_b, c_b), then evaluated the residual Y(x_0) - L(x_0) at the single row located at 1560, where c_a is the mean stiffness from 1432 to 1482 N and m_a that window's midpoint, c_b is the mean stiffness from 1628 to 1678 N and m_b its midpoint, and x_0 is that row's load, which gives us -43.7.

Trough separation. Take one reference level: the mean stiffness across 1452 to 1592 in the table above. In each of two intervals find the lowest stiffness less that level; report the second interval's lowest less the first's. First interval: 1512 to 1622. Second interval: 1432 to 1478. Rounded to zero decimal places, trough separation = 27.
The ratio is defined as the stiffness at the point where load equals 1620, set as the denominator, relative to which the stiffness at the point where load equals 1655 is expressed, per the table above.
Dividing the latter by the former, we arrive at 1.11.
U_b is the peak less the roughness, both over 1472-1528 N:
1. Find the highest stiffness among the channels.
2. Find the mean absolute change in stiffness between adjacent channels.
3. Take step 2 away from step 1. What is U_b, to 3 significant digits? 128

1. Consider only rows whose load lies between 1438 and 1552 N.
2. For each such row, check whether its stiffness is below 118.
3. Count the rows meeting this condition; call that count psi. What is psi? 15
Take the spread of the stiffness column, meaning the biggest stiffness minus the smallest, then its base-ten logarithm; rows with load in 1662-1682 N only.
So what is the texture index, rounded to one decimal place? 1.3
